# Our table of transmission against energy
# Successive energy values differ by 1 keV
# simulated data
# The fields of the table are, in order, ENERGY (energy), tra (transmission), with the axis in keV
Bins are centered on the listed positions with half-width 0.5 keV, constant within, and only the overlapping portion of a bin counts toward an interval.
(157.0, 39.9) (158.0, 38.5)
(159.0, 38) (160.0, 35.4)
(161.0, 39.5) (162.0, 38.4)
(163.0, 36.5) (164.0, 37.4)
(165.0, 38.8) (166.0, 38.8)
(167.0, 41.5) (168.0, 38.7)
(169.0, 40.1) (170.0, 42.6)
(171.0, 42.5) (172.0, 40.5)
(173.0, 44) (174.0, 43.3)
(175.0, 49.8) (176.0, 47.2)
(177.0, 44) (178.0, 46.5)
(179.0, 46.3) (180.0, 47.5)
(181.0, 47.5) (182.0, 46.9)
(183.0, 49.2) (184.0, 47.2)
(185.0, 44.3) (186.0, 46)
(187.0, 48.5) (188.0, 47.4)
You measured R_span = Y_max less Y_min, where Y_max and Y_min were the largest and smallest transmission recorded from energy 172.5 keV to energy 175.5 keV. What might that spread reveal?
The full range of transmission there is 6.5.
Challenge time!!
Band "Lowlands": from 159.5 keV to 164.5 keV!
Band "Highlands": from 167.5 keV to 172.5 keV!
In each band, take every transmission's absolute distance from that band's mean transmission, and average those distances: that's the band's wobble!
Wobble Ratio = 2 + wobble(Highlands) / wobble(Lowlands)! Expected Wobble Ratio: 3.11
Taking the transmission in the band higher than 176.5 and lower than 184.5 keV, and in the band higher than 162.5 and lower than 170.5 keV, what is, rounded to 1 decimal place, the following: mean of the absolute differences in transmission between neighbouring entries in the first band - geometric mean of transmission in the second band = -38.0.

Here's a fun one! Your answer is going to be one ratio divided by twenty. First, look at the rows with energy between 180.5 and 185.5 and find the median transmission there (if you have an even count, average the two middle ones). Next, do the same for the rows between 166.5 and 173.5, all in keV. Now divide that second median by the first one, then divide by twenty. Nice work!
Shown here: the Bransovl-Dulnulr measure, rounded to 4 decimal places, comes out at 0.0440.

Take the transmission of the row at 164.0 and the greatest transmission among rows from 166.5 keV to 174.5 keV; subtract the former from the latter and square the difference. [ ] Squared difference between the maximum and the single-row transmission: 44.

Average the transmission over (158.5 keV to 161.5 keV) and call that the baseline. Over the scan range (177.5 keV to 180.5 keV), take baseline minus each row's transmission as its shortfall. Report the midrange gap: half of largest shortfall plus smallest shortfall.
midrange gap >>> -9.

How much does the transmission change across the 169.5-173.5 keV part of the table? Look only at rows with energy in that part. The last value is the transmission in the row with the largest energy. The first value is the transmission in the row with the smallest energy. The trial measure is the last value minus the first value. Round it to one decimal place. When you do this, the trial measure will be 1.4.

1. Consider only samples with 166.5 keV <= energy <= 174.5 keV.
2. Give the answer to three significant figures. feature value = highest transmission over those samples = 44.0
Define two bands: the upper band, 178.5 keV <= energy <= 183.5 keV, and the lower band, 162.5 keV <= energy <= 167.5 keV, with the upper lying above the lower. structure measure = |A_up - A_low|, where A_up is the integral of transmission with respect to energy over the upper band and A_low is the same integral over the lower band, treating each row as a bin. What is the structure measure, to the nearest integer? 44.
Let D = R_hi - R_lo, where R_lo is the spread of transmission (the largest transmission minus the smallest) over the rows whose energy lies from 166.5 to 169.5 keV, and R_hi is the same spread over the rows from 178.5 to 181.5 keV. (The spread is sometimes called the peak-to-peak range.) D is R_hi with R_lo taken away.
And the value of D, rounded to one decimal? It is -1.6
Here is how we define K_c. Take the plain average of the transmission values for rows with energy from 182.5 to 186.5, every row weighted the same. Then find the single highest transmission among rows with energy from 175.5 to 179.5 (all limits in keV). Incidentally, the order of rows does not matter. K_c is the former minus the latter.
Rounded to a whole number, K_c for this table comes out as -1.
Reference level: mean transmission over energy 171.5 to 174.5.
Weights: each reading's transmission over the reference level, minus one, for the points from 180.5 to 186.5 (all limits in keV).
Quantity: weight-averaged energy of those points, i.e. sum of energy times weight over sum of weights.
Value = 183.2 keV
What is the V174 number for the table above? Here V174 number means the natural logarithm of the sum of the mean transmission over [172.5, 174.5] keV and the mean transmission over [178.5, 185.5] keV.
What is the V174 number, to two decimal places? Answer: 4.51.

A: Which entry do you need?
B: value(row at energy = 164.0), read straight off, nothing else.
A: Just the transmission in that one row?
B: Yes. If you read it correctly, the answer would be 37.4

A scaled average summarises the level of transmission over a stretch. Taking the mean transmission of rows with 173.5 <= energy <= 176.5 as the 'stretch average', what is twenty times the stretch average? 935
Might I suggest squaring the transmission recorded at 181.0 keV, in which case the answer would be 2256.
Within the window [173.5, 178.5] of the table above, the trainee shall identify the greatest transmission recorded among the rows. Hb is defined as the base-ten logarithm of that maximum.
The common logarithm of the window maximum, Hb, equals 1.70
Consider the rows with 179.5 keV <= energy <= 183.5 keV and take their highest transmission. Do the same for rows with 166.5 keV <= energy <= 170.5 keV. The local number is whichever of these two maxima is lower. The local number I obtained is 42.6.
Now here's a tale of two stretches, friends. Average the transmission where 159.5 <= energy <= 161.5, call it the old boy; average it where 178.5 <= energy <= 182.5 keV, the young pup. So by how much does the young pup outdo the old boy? 10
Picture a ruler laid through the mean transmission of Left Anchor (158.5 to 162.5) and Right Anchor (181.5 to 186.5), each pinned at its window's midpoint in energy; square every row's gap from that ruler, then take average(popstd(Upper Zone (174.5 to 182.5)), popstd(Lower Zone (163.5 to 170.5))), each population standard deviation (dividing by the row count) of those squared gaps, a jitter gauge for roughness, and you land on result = 7.1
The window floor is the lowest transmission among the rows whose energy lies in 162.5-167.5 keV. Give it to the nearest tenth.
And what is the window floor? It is 36.5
